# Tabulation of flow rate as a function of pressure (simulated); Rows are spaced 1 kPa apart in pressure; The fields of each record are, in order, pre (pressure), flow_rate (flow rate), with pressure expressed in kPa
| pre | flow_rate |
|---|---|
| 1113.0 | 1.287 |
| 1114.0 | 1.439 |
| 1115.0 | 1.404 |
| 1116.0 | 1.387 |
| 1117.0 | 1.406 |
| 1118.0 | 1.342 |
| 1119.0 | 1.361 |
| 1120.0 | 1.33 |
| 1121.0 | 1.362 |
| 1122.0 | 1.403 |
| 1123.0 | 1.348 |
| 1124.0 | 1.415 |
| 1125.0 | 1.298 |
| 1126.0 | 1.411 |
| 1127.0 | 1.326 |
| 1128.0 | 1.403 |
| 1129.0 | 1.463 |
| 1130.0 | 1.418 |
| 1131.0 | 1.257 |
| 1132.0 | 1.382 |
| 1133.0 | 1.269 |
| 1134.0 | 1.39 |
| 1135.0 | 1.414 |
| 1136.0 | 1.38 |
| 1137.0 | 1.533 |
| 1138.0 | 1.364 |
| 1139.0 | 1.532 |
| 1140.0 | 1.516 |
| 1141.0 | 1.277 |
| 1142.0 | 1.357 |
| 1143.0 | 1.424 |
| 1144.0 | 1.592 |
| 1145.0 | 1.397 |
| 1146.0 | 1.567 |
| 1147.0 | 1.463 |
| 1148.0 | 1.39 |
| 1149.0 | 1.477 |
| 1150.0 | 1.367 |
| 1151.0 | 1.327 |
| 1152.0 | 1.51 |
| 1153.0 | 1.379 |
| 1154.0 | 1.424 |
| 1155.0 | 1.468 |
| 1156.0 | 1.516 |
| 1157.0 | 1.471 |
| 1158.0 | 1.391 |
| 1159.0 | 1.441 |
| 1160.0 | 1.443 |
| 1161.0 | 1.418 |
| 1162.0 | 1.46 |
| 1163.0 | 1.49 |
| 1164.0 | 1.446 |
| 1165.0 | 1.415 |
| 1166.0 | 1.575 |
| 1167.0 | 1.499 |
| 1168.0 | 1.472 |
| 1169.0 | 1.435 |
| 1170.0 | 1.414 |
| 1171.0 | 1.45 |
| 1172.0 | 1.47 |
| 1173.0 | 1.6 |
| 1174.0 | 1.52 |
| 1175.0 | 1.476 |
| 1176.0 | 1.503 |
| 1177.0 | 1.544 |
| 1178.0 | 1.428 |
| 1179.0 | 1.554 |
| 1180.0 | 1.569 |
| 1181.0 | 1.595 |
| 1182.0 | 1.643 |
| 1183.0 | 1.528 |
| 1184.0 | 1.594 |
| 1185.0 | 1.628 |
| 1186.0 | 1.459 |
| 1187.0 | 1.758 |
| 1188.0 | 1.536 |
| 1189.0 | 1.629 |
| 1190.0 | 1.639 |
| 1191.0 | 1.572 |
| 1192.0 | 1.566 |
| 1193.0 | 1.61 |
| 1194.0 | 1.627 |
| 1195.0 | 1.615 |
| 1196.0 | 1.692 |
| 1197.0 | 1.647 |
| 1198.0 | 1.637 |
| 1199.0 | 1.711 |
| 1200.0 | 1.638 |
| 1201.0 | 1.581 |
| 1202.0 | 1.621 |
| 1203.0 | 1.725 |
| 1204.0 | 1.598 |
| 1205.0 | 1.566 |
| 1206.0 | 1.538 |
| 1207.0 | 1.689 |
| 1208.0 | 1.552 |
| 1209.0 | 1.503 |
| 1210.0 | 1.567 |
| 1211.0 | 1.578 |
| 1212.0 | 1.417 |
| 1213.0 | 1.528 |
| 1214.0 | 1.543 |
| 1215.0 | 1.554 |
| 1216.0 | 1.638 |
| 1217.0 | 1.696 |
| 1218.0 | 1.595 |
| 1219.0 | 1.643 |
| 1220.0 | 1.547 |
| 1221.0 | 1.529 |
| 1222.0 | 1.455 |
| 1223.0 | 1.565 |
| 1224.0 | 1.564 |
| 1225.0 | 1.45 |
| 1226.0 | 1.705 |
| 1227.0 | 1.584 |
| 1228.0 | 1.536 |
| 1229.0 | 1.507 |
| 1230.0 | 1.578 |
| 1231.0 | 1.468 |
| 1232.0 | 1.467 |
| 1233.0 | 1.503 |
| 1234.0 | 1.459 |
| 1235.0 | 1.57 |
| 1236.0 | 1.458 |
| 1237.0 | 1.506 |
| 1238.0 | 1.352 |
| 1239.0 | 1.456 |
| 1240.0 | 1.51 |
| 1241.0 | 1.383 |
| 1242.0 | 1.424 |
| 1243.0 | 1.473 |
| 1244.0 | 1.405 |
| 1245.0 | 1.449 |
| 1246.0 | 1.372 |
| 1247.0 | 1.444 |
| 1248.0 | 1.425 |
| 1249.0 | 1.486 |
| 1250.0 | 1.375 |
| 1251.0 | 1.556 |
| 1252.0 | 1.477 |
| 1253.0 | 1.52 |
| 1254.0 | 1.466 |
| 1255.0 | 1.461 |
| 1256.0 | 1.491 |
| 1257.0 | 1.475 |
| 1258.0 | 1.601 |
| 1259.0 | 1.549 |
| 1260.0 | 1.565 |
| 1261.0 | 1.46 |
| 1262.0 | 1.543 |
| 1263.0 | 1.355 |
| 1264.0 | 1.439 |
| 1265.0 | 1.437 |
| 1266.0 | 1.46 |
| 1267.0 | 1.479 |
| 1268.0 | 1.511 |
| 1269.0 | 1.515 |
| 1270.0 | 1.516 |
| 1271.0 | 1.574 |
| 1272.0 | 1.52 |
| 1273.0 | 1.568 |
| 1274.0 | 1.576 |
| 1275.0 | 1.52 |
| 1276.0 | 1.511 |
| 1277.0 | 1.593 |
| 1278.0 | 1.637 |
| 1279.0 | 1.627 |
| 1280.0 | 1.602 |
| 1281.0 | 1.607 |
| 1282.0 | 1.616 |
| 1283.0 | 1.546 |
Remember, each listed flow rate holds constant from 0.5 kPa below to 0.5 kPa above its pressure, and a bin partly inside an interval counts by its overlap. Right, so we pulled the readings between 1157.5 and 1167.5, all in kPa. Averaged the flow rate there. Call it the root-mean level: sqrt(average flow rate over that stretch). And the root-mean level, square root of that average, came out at 1.21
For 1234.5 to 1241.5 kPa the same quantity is 1.21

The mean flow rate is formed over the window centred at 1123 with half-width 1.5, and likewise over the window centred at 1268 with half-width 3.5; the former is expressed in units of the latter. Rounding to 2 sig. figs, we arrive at 0.93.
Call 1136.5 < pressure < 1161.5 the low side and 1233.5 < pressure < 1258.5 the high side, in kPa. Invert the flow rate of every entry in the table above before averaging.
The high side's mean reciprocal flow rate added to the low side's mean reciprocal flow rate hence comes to 1.38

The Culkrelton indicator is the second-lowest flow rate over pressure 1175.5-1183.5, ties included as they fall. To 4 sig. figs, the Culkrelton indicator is 1.503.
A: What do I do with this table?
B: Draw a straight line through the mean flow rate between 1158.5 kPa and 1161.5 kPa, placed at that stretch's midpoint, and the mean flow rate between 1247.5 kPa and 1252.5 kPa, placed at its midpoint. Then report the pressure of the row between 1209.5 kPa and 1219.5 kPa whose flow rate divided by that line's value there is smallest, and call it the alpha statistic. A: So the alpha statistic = 1212.0 kPa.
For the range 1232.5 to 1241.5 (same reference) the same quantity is 1238.0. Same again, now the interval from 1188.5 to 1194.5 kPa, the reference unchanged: 1192.0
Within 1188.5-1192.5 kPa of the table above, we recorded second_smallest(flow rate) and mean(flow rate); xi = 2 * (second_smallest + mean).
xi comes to 6.35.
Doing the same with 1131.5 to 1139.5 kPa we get 5.54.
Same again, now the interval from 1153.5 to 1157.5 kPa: 5.88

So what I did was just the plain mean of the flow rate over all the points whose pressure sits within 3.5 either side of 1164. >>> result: 1.47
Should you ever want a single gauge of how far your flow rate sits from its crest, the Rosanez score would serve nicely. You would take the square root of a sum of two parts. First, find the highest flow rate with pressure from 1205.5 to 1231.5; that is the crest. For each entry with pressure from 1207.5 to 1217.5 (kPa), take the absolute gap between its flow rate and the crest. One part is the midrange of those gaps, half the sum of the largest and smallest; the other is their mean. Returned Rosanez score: 0.54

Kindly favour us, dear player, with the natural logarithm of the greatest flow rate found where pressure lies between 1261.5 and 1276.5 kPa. 0.455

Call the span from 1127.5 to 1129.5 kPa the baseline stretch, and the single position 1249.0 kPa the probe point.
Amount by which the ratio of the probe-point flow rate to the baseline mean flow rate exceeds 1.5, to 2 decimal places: -0.46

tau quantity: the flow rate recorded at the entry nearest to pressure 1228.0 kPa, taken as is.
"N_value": 1.536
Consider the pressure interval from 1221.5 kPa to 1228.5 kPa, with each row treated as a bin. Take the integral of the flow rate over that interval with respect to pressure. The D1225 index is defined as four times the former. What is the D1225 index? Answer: 43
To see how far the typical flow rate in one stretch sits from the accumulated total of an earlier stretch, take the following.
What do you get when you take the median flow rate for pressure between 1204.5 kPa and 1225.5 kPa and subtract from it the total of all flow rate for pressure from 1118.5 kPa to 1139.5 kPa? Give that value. -27.5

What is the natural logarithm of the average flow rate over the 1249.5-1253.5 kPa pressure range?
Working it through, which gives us 0.393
